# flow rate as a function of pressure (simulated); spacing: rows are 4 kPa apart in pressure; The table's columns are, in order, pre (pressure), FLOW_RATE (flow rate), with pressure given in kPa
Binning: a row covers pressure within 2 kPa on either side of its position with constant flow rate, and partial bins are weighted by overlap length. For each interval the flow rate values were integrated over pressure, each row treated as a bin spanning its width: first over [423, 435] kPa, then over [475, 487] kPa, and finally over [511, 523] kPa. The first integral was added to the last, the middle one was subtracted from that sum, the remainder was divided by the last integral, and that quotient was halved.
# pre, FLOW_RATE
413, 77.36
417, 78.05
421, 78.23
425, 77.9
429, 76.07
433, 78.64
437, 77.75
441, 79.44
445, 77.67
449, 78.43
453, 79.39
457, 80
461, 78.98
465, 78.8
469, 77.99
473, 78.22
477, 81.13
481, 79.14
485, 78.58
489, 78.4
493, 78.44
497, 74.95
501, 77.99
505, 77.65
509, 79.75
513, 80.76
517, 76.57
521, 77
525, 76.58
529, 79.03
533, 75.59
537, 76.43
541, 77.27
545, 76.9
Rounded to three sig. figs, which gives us 0.487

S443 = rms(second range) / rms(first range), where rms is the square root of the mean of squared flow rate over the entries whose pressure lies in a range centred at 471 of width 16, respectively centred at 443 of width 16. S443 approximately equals 1.01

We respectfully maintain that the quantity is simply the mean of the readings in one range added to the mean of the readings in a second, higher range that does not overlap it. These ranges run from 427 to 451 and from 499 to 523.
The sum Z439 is 156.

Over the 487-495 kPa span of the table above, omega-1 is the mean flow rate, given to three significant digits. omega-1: 78.4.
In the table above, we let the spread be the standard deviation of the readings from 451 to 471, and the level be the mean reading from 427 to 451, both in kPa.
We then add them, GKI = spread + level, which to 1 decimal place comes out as 78.7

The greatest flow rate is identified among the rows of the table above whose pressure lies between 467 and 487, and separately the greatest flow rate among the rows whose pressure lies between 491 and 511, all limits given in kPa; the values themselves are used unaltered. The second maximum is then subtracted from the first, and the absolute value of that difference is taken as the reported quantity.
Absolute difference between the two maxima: 1.4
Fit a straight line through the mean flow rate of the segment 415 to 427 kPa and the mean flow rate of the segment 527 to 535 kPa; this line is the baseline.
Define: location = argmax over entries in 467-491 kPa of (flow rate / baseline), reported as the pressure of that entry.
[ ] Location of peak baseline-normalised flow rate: 477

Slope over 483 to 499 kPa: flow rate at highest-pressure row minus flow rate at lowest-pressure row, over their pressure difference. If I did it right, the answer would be -0.3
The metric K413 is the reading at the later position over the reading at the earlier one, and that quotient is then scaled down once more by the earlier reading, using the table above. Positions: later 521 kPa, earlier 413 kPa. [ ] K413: 0.0129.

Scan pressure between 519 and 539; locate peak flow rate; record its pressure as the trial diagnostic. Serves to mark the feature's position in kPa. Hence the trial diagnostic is 529 kPa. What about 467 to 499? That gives 477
